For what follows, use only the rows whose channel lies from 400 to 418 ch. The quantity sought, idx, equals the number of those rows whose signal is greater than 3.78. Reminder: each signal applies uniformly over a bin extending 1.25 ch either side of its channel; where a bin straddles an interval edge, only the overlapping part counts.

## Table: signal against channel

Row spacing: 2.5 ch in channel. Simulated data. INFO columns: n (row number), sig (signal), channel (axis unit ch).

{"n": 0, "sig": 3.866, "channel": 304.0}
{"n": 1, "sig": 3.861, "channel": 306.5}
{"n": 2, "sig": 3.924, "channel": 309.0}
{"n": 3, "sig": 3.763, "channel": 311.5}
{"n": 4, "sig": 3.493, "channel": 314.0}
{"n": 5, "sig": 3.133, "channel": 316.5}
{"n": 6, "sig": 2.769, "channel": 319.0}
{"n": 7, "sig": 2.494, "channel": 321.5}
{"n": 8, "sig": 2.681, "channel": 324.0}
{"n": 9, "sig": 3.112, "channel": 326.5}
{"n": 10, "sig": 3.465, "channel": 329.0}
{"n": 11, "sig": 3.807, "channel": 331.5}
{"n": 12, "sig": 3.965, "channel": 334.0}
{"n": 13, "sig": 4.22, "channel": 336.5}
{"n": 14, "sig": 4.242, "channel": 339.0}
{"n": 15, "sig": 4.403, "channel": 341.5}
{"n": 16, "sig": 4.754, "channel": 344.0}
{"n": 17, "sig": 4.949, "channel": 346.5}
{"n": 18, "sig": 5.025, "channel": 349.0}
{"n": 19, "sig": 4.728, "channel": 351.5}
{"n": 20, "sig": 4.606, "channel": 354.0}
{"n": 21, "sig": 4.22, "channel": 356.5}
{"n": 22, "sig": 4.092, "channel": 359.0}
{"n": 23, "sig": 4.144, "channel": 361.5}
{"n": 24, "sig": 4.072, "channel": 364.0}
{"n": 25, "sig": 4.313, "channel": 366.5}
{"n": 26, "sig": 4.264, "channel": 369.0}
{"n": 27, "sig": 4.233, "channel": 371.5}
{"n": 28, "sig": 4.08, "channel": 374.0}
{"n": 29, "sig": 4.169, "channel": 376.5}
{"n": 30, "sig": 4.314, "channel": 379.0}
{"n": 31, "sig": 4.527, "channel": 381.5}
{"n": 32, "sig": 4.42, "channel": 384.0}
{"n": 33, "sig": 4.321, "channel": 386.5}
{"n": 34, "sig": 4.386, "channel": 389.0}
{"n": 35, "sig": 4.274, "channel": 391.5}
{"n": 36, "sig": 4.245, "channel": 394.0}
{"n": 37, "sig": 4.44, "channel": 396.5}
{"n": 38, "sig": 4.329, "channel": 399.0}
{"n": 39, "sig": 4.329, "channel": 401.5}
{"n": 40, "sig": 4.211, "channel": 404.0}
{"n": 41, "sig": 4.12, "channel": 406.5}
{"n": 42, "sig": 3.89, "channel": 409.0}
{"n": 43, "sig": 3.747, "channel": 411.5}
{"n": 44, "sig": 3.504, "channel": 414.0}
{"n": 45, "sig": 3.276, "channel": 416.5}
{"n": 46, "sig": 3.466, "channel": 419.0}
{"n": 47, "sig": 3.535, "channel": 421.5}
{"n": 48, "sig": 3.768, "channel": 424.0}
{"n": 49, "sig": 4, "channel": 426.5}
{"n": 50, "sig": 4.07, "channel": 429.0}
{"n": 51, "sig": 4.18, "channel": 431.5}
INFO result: 4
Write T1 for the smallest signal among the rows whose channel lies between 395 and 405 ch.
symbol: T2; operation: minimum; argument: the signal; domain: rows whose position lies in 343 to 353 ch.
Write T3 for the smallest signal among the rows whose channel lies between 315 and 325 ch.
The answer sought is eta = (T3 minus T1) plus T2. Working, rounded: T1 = 4.211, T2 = 4.728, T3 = 2.494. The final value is 3.0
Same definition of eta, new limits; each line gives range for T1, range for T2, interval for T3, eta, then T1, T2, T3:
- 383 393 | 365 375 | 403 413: 3.6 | 4.274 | 4.08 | 3.747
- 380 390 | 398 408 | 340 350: 4.2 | 4.321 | 4.12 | 4.403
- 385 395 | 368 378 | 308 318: 3.0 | 4.245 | 4.08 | 3.133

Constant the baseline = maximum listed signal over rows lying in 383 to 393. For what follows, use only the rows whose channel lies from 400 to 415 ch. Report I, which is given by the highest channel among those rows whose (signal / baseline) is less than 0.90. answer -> 414.0 ch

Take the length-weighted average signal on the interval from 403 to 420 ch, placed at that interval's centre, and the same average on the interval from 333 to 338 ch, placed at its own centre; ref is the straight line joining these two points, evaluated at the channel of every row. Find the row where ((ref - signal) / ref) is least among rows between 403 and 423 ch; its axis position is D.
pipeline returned 404.0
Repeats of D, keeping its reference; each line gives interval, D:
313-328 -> 314.0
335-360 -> 349.0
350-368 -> 351.5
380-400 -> 381.5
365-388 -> 381.5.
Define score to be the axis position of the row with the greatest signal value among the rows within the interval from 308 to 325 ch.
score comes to 309.0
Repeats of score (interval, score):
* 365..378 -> 366.5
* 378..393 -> 381.5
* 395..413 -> 396.5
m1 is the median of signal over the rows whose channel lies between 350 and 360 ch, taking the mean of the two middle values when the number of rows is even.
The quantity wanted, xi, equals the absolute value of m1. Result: 4.4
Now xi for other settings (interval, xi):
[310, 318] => 3.5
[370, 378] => 4.2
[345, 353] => 4.9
